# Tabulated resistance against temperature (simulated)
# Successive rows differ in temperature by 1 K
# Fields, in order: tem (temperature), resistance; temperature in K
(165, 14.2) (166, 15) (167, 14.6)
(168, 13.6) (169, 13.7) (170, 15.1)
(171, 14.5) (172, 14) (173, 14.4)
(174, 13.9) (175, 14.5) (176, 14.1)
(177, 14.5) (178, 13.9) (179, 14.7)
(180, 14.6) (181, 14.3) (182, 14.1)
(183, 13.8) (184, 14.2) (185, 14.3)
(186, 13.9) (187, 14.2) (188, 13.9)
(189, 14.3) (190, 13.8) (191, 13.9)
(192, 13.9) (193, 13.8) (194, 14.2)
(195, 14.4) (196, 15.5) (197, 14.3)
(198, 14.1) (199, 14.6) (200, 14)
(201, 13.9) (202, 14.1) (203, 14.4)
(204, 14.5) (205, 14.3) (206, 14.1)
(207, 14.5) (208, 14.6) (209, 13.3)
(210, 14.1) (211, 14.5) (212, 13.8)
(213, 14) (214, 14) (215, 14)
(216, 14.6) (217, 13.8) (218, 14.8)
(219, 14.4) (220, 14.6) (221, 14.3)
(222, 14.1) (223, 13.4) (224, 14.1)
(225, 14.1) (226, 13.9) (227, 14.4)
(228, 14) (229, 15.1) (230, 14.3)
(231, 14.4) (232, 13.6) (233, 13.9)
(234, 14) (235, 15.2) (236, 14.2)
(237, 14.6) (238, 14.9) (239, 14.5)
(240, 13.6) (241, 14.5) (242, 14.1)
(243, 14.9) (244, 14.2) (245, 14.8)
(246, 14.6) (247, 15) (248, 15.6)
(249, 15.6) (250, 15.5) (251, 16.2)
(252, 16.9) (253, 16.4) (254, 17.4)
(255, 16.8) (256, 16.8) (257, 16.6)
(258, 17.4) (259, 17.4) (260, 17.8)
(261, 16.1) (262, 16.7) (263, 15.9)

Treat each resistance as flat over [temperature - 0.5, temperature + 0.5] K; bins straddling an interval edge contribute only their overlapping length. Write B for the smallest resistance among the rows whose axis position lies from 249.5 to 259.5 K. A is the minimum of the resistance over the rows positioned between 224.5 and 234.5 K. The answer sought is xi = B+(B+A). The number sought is 44.6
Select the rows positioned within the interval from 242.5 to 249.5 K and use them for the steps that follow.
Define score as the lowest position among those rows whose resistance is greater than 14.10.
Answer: 243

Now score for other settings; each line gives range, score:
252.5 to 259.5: 253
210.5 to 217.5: 211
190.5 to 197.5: 194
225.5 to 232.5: 227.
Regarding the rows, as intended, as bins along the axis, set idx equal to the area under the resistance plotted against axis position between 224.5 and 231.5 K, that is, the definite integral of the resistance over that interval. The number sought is 100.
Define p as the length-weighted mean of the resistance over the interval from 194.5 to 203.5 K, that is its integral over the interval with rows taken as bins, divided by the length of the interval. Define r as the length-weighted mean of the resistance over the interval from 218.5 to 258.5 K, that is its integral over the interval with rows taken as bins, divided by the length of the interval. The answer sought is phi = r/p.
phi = 1.039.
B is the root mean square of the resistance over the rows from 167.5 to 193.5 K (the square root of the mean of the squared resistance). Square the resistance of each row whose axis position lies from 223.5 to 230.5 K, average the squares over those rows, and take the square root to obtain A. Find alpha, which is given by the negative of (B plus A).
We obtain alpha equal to -28.43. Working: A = 14.3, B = 14.15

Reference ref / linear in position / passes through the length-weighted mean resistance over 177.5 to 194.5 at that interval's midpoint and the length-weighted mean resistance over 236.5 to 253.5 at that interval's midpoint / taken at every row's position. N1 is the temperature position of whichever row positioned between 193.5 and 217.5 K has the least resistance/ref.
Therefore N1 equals 209 K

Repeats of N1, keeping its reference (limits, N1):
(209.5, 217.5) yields 217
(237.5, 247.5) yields 240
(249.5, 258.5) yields 250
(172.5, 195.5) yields 193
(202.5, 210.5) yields 209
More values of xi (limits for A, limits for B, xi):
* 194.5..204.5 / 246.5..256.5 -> 43.9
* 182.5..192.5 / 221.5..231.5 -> 40.6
